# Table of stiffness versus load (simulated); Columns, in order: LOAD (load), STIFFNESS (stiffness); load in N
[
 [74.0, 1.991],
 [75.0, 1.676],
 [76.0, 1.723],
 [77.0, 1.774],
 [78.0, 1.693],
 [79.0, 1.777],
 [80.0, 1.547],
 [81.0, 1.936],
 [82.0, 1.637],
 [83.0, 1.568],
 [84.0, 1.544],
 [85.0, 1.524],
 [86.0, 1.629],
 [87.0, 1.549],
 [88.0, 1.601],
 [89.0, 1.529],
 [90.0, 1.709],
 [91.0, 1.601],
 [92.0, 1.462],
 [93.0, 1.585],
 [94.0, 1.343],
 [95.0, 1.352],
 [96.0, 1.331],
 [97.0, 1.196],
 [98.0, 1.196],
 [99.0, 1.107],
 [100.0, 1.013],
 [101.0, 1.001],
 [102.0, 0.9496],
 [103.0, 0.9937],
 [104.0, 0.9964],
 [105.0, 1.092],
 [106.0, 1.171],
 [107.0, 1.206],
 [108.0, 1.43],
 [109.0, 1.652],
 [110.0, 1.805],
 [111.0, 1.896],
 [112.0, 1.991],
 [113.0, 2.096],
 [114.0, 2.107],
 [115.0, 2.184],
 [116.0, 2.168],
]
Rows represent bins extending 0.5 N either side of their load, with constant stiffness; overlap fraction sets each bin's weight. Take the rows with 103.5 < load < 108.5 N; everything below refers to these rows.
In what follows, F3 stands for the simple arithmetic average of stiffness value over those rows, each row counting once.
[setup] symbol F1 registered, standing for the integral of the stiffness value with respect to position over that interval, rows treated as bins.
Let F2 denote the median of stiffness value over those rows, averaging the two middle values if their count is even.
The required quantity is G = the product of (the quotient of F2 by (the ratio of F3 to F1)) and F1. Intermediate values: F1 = 6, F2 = 1.2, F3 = 1.2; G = 35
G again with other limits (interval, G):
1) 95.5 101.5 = 47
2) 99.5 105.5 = 36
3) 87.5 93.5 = 91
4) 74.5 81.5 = 146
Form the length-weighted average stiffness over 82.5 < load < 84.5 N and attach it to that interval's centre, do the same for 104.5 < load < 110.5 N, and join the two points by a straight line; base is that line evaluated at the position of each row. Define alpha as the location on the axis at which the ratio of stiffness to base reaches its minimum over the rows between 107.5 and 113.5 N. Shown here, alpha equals 108.0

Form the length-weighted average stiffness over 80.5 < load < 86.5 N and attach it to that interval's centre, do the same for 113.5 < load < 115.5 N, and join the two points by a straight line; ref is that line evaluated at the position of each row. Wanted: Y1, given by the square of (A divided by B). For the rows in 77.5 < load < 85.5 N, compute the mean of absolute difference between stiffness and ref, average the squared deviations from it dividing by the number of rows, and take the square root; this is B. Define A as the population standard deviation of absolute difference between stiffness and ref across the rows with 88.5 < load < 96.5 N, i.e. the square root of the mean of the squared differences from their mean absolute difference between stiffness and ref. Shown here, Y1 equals 2.80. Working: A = 0.16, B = 0.10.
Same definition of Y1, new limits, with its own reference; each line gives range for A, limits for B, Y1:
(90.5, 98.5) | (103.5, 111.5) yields 0.40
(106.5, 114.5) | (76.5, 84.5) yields 6.63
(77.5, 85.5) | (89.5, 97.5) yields 0.24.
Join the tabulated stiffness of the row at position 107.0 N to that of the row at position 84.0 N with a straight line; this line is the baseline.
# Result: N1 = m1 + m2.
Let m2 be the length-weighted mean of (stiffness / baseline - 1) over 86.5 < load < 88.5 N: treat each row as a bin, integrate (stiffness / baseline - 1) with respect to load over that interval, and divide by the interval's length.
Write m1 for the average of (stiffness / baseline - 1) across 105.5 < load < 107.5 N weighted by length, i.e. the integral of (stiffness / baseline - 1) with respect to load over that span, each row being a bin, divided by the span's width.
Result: 0.03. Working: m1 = 0.0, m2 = 0.06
